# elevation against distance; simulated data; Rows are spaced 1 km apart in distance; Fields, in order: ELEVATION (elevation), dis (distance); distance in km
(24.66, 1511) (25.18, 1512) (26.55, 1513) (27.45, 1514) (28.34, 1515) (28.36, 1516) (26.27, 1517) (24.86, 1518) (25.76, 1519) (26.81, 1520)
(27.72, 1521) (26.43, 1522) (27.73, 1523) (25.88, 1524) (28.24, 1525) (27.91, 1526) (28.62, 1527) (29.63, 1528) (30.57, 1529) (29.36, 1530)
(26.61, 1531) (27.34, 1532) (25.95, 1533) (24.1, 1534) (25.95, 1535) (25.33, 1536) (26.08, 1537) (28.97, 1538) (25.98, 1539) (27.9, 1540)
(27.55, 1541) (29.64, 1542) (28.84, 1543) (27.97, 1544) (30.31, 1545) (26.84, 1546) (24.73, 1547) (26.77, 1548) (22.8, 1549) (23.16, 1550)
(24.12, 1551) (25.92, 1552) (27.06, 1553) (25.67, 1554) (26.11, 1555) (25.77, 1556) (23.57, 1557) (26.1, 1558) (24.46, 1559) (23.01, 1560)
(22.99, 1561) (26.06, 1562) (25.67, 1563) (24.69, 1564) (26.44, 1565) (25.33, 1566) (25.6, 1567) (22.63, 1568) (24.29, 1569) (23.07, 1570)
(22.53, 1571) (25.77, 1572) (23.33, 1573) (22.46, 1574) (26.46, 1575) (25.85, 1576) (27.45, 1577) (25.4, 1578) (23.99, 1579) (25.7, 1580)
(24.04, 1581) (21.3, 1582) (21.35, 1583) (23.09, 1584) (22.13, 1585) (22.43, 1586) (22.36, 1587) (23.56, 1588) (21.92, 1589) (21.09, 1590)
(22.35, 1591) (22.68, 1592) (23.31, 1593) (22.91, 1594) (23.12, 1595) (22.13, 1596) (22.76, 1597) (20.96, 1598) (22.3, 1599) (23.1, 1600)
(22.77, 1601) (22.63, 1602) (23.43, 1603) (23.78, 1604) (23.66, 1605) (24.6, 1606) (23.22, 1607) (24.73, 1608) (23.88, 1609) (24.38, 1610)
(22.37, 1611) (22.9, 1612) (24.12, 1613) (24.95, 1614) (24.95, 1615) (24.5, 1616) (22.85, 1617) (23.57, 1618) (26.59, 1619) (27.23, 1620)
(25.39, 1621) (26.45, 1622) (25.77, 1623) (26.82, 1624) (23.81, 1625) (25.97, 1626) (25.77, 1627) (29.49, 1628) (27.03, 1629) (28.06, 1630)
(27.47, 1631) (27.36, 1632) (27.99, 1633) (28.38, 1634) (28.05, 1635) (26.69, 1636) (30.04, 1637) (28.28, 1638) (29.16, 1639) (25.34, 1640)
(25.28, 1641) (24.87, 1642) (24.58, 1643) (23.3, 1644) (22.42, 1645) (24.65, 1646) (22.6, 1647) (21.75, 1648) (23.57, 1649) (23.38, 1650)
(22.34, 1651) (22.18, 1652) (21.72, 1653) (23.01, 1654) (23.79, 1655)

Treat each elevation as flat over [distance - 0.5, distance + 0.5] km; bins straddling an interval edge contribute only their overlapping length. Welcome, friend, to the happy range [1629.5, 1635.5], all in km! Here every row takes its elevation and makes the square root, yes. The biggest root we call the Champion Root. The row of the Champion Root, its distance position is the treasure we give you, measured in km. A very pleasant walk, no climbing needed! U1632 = 1634 km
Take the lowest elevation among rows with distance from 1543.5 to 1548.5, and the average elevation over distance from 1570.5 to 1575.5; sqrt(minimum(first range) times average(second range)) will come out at 24.4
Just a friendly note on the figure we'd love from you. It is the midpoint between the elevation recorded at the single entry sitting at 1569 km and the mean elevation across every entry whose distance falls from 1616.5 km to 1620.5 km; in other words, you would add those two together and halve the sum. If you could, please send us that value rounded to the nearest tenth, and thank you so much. 24.7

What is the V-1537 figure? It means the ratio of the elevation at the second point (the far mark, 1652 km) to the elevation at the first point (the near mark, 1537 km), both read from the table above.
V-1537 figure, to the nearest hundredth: 0.85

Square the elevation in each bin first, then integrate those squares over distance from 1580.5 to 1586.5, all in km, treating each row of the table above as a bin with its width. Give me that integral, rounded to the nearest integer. 3013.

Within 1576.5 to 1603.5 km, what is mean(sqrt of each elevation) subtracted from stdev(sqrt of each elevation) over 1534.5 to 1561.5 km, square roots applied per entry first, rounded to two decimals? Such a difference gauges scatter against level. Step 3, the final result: -4.59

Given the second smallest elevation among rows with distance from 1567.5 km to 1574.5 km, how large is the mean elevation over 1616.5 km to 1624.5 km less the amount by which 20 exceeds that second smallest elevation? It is 28.1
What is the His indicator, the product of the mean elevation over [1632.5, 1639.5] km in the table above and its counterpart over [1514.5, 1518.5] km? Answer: 765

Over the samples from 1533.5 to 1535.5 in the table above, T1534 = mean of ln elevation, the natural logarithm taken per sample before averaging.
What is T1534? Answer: 3.22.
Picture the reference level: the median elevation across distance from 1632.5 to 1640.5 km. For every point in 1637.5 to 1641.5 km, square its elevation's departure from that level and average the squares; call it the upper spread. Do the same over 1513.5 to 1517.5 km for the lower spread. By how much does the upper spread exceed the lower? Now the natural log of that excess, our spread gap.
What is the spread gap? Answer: 1.2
